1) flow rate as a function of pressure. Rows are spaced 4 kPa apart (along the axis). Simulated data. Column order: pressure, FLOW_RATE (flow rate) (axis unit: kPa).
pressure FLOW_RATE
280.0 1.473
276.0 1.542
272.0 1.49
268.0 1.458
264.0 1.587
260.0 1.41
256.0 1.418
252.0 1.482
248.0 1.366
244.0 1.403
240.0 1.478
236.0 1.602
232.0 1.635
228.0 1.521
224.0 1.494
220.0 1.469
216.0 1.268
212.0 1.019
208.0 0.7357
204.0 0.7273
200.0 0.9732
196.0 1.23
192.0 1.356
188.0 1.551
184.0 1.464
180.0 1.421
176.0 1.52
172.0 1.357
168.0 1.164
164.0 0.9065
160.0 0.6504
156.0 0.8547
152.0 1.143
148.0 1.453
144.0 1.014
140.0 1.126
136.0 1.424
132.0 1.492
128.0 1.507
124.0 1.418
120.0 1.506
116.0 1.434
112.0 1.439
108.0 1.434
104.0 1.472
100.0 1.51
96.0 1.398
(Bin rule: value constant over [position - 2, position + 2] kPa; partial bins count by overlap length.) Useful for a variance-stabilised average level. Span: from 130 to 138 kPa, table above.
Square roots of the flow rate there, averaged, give 1.21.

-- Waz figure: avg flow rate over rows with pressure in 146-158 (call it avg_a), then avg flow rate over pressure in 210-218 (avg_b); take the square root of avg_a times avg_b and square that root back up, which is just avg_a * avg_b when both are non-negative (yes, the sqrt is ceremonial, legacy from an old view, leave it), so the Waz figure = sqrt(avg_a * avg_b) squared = 1.32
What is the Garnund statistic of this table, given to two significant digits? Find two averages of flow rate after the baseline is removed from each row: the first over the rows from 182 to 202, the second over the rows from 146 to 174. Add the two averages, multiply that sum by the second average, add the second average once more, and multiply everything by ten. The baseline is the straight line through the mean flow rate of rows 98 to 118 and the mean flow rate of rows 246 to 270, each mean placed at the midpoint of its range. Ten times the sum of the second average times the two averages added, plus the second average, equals -1.8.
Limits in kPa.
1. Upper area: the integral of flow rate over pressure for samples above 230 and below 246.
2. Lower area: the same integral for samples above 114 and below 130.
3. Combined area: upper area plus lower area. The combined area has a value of 48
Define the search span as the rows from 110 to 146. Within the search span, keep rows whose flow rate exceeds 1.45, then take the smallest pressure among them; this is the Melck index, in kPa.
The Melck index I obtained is 120.0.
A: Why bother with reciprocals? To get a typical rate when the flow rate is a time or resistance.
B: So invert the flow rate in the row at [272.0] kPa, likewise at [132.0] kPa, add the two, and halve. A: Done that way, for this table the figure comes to 0.67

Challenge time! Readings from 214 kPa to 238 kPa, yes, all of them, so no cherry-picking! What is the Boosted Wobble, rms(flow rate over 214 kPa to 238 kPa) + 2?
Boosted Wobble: 3.50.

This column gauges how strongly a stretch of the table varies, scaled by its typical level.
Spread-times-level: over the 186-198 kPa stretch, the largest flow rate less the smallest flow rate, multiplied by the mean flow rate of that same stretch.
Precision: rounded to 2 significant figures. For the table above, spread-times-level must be 0.44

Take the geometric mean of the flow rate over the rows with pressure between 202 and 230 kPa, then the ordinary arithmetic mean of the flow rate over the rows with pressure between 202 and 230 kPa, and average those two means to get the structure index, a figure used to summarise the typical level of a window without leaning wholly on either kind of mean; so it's 1.15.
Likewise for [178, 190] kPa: 1.48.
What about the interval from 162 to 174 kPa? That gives 1.13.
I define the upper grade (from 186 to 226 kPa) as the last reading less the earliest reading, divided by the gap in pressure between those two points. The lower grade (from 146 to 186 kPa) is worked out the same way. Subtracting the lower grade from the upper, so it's -0.002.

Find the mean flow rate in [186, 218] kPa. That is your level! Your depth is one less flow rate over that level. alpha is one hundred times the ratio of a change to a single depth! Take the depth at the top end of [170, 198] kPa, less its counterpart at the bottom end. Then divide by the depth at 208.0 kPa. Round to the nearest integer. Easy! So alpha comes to 34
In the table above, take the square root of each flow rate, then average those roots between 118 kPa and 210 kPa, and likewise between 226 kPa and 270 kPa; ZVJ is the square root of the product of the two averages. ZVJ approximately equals 1.16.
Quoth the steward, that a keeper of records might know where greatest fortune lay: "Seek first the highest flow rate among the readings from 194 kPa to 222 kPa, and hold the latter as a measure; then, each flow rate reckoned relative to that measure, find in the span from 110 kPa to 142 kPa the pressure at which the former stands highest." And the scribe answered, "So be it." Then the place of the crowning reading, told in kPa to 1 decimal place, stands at 128.0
